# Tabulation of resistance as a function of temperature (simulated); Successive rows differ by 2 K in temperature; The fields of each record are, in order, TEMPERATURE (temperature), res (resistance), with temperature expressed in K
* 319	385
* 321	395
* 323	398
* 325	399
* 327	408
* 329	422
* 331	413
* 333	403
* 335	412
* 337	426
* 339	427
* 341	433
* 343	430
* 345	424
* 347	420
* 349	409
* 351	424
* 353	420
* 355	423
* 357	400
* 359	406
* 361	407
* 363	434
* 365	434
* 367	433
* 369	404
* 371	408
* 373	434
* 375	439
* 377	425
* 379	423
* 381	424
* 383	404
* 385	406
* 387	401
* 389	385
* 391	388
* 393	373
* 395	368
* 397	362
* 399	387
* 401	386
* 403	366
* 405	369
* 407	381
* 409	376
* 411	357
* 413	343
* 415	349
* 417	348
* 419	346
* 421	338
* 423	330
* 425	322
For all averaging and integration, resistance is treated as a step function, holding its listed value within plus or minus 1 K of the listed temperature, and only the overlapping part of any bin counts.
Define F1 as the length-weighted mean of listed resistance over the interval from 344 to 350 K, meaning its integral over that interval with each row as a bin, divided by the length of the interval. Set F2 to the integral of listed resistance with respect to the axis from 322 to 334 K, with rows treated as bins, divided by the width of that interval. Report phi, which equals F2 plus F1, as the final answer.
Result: 825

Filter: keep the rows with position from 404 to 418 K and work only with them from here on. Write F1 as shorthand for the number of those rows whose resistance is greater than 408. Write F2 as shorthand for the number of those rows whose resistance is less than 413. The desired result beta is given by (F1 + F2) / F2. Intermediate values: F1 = 0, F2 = 7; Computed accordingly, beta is 1.0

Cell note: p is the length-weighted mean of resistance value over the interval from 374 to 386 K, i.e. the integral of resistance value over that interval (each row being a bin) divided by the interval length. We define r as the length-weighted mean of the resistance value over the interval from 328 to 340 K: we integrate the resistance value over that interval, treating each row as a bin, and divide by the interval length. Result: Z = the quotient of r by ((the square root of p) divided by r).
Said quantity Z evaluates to 8490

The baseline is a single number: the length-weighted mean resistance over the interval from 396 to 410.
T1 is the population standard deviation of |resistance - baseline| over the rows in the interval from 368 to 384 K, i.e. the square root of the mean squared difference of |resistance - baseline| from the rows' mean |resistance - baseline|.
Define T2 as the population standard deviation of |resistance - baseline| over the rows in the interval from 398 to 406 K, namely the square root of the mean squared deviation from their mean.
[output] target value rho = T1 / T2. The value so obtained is 6.1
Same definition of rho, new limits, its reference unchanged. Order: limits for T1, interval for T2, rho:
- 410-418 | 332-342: 0.5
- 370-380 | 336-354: 1.6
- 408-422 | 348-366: 0.9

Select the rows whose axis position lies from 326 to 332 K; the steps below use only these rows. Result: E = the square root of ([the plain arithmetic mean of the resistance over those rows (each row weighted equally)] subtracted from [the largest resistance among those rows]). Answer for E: 2.8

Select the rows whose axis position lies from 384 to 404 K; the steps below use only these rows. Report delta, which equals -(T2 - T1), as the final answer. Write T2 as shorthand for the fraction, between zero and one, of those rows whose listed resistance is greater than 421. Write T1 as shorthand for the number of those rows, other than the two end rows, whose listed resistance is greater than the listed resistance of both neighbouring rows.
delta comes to 2.0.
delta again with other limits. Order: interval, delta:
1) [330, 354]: 1.5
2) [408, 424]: 1.0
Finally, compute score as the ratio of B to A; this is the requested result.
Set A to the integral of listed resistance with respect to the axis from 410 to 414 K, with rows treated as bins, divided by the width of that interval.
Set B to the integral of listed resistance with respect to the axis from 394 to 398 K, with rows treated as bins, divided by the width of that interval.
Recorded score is 1.04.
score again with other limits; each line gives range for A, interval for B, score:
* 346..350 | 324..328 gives 0.97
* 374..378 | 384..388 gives 0.93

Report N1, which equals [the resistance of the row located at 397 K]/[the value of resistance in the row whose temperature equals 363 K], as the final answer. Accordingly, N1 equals 0.83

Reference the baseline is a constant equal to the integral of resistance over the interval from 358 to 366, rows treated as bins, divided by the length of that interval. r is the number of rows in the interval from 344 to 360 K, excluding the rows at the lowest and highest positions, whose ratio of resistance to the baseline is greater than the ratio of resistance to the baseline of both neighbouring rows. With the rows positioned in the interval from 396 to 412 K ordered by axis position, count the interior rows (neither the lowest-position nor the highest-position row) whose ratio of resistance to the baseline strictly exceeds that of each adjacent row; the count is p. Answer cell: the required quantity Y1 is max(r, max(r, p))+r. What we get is 4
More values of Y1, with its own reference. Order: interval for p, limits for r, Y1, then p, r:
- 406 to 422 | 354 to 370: 1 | 1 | 0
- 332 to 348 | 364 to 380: 2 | 1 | 1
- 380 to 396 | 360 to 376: 2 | 2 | 0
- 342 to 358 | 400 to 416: 3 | 2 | 1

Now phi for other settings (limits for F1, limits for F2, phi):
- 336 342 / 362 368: 862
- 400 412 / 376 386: 789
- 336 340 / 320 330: 831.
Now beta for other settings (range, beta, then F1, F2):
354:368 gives 2.3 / 4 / 3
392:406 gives 1.0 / 0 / 7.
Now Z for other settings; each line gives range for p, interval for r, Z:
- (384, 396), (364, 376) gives 9198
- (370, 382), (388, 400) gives 6896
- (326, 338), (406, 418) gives 6334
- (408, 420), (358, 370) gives 9372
